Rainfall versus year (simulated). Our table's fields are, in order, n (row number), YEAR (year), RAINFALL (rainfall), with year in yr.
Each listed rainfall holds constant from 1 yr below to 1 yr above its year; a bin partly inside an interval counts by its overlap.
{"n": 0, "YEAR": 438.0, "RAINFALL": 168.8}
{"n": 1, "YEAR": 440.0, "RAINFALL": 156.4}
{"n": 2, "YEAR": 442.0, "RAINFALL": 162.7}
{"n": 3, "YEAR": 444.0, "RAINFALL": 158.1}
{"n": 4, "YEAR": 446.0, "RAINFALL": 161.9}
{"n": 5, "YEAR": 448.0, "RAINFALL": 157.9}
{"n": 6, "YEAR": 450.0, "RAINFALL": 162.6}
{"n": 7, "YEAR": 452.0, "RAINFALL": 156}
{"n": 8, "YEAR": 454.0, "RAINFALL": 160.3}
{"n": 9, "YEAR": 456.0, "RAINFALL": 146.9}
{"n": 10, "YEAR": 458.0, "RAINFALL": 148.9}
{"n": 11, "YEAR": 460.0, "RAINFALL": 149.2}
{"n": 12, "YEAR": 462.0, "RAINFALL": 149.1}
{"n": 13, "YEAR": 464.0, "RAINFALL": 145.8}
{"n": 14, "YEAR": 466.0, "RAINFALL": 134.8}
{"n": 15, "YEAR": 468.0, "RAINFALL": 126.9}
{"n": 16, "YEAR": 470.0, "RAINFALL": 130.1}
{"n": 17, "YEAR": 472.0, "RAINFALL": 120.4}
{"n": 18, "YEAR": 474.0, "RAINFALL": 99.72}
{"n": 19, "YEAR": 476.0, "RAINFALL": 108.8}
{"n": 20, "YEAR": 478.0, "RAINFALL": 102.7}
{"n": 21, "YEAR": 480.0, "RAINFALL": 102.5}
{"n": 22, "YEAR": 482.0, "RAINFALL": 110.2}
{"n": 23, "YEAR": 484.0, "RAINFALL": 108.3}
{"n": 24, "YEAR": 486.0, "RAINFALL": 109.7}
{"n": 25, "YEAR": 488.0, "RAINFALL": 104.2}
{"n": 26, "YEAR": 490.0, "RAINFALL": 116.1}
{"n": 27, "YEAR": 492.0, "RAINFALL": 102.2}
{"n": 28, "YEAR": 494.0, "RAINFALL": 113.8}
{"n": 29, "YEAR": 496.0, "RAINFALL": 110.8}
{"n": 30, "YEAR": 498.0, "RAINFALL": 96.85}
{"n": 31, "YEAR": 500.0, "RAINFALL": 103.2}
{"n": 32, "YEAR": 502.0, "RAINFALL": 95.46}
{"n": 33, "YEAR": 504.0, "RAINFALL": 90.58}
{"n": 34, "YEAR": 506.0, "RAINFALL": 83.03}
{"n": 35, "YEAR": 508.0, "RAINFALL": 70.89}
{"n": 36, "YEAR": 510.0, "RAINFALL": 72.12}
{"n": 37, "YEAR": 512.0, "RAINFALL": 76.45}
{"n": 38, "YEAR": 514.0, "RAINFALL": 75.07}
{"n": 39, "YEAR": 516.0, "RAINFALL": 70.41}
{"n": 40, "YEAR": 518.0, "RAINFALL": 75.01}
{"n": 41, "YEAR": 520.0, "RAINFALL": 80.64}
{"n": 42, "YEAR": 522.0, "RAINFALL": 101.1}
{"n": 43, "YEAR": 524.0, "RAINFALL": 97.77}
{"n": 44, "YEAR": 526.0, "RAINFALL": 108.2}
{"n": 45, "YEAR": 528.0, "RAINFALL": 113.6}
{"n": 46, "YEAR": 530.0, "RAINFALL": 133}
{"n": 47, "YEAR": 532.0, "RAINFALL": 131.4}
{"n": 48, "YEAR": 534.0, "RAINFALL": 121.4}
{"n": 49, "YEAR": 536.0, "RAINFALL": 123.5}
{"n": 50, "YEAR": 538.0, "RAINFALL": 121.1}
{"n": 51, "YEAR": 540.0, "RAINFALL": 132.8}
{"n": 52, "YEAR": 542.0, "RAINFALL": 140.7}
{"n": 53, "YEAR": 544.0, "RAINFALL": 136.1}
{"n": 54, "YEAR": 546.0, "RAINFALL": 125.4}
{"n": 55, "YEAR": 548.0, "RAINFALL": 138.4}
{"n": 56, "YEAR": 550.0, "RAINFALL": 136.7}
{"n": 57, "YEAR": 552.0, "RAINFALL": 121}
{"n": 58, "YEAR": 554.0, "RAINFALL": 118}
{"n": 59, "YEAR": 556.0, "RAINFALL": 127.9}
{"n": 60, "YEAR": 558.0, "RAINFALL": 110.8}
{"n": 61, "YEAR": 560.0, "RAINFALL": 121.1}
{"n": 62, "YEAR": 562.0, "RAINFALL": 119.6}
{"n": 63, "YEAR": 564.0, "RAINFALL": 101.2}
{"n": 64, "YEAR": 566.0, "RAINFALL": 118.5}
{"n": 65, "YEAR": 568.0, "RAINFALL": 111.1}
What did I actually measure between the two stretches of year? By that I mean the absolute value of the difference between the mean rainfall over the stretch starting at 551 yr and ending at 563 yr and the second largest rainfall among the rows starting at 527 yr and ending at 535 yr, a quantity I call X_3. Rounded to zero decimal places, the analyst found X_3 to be 12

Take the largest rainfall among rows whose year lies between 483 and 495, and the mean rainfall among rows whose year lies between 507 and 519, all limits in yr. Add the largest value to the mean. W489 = 189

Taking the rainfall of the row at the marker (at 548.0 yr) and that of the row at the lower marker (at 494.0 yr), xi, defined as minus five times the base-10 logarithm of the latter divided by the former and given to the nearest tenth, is 0.4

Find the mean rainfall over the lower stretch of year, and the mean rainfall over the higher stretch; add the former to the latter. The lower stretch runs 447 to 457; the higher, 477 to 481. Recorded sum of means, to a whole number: 259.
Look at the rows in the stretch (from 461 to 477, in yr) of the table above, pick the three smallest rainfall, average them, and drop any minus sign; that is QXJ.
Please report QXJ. 110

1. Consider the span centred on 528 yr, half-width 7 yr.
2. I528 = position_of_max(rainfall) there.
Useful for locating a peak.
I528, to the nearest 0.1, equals 530.0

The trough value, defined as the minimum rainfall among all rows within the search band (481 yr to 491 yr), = 104.2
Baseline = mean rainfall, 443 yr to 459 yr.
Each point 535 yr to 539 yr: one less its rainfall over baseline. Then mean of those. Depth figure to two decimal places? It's 0.22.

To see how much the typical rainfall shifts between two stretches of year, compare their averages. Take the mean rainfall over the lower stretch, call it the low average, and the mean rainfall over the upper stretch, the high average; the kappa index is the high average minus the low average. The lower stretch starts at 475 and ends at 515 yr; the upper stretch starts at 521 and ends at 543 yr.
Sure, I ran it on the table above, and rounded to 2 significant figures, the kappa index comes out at 23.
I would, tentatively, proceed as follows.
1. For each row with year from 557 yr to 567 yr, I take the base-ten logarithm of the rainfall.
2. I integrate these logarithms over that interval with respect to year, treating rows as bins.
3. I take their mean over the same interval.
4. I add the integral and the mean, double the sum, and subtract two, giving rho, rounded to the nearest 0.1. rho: 43.3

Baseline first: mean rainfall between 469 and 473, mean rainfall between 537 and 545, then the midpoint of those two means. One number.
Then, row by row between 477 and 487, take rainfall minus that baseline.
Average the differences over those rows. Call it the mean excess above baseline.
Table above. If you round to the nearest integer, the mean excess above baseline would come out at -22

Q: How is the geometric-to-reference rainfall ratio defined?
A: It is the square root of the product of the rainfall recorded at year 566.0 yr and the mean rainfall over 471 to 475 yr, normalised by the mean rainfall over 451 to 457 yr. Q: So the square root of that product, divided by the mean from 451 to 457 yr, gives 0.74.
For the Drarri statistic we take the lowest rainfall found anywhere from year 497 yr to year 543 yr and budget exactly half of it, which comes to 35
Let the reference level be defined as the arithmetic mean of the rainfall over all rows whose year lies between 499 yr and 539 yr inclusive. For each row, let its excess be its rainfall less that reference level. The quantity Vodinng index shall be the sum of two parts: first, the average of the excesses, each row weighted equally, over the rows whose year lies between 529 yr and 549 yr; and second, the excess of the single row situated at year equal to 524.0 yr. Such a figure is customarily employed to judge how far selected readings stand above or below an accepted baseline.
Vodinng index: 34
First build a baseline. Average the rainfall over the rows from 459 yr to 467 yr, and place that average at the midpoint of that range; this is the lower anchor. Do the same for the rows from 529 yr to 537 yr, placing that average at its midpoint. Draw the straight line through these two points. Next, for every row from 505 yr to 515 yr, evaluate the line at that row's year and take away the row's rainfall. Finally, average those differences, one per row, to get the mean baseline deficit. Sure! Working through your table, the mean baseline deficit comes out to 58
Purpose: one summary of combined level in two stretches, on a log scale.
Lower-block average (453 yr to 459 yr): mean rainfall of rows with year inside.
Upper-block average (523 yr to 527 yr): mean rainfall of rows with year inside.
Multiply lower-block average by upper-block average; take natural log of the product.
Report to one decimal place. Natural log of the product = 9.7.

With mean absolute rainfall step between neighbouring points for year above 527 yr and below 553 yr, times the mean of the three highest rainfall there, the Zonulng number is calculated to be 1164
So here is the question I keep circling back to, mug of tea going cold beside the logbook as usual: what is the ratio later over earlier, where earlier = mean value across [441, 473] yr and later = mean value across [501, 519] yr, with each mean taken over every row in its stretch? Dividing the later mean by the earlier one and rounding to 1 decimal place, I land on 0.5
